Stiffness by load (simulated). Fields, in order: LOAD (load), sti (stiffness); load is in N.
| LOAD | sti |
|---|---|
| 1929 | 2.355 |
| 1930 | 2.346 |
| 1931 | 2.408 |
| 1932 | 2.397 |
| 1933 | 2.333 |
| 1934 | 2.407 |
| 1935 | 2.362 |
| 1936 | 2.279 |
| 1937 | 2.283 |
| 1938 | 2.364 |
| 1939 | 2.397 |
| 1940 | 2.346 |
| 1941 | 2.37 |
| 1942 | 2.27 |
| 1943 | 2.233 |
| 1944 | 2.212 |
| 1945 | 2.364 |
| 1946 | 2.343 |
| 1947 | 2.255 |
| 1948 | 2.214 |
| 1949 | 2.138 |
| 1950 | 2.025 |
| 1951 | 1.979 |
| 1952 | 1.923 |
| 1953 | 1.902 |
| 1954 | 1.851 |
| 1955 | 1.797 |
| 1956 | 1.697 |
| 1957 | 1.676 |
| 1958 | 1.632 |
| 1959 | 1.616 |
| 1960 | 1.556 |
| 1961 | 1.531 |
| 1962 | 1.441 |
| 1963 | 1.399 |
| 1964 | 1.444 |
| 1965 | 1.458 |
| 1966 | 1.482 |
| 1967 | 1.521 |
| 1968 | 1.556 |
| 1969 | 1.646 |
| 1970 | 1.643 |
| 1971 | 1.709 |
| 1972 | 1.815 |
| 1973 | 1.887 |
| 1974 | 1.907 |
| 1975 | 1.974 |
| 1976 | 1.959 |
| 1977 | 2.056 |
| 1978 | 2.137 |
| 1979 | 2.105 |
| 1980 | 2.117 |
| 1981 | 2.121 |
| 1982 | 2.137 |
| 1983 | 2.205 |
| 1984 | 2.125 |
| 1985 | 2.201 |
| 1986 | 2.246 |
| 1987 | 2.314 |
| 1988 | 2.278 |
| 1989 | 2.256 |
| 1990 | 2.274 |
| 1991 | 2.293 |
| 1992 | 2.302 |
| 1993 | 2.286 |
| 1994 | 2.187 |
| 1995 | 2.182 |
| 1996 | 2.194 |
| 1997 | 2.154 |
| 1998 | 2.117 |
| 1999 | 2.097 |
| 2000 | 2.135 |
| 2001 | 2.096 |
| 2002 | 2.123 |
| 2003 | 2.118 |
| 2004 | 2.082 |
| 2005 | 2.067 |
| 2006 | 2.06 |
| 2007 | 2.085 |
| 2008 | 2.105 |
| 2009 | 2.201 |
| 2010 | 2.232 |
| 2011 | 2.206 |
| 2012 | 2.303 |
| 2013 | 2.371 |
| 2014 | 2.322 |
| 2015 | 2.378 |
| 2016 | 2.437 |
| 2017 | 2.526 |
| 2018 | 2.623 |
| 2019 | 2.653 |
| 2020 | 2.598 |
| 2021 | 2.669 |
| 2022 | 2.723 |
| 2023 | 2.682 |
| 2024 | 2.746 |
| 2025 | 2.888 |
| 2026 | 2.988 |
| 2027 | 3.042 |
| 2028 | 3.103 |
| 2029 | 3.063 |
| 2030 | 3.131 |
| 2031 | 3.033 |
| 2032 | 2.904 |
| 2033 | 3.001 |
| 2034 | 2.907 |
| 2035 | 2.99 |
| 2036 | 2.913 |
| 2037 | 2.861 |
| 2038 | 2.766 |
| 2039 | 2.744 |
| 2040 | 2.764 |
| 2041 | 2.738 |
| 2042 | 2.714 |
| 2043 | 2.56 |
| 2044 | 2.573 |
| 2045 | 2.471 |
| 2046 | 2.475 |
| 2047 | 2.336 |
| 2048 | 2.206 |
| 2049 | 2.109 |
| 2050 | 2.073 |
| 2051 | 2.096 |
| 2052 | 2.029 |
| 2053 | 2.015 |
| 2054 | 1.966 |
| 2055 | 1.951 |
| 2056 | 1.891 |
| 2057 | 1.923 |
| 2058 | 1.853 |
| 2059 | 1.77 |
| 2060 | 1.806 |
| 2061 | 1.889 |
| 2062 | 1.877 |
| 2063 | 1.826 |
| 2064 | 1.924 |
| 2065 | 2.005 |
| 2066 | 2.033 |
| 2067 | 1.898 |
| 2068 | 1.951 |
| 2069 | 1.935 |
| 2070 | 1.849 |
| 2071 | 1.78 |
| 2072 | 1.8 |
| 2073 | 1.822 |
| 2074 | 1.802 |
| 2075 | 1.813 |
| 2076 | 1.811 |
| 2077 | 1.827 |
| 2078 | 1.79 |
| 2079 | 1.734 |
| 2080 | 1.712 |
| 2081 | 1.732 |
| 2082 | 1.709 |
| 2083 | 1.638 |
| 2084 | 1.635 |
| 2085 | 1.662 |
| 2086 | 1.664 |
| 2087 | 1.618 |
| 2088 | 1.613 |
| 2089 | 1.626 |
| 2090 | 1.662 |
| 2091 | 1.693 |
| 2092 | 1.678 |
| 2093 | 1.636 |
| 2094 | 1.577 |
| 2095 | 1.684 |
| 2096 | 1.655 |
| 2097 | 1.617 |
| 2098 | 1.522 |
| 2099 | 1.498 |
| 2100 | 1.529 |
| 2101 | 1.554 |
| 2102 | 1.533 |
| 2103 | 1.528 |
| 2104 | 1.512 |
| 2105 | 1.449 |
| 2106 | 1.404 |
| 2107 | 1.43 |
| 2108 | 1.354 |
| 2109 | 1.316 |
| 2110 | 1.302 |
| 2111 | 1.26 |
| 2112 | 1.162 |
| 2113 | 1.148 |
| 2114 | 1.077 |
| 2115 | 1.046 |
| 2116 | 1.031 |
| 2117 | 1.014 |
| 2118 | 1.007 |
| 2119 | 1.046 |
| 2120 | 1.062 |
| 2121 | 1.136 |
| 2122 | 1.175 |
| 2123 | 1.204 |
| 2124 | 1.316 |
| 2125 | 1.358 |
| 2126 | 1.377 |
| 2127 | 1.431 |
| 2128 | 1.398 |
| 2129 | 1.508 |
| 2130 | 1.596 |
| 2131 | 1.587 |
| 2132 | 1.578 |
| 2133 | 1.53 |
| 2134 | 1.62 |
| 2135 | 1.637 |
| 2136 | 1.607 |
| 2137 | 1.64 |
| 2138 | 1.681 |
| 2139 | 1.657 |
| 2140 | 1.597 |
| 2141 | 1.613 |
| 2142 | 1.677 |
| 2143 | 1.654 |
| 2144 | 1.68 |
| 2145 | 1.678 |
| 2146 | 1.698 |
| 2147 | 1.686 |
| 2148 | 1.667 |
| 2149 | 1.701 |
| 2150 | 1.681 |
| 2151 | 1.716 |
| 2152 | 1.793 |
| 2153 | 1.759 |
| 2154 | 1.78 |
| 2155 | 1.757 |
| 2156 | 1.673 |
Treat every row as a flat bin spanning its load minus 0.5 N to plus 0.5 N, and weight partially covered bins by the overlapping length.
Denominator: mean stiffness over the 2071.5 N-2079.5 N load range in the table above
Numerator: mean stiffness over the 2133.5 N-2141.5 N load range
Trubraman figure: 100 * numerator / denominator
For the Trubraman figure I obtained 91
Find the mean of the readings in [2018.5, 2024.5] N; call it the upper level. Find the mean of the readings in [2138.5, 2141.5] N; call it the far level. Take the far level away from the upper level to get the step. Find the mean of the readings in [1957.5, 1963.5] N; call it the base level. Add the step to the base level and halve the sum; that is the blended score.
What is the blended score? 1.29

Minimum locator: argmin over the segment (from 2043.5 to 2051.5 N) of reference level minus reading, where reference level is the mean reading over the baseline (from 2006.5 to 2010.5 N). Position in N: 2044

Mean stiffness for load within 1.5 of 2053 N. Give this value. 2.00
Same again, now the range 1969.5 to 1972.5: 1.72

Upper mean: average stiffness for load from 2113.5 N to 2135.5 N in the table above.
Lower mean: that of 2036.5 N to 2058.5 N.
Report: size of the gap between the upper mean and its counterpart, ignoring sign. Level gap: 1.0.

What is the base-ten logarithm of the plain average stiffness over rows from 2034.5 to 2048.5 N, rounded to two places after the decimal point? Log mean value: 0.42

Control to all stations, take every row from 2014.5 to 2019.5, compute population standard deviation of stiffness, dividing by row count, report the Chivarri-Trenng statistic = 0.11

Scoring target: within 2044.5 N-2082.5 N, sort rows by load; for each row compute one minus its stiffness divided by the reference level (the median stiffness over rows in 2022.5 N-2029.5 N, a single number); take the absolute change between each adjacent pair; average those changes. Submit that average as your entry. 0.0164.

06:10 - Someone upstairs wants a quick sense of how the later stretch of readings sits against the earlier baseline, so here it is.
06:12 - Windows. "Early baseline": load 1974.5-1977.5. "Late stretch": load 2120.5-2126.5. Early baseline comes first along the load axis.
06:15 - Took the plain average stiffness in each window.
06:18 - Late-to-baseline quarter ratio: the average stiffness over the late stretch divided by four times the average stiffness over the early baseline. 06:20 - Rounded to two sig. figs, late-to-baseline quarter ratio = 0.16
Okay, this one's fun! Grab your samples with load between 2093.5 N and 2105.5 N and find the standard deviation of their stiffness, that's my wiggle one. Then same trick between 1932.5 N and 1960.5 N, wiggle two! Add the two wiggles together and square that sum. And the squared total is 0.12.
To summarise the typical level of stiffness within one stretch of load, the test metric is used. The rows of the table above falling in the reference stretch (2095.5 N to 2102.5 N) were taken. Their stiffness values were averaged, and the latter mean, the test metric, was 1.6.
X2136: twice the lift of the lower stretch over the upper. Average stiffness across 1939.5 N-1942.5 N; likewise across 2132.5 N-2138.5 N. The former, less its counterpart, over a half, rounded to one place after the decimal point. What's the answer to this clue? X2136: 1.4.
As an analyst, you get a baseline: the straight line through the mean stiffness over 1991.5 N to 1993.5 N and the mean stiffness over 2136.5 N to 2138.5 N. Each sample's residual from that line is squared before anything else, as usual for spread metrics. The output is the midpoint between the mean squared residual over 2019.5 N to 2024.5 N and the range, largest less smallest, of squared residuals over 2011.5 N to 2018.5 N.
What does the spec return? 0.23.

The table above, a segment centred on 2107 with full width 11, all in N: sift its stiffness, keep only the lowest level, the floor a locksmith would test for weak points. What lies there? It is 1.162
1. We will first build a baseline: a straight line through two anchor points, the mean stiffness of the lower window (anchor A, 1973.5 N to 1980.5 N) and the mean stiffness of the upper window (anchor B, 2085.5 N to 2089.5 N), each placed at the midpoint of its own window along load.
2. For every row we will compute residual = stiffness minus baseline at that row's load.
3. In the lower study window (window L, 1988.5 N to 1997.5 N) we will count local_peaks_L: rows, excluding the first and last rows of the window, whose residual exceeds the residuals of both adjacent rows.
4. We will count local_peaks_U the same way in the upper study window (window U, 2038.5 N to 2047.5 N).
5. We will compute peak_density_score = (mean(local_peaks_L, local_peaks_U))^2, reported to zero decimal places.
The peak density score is 6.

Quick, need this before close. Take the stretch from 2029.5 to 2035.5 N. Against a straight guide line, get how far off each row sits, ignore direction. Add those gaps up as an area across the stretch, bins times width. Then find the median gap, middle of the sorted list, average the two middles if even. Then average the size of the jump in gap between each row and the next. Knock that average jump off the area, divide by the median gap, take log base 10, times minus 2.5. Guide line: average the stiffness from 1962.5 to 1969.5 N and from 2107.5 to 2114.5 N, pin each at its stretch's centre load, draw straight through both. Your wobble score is -1.93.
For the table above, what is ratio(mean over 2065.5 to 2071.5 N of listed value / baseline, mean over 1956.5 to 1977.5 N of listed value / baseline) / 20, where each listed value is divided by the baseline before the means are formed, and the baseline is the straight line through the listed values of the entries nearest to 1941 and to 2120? 0.087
